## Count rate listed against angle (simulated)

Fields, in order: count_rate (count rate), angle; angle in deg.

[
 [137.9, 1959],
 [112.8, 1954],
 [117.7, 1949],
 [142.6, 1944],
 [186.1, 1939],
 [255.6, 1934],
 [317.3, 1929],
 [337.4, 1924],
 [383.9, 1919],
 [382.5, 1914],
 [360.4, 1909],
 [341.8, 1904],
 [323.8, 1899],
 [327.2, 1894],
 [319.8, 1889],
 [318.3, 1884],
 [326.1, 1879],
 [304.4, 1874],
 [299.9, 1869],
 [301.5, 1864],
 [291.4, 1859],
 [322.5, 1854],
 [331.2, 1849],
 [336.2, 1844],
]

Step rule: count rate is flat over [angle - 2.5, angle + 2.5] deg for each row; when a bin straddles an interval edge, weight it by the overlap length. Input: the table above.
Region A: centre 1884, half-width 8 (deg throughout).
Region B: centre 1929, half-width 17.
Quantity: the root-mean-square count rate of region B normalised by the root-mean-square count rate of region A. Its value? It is 0.93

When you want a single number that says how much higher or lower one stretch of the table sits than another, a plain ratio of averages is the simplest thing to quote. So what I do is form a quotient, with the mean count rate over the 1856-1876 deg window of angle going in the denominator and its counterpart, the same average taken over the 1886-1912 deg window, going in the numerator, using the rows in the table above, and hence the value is 1.12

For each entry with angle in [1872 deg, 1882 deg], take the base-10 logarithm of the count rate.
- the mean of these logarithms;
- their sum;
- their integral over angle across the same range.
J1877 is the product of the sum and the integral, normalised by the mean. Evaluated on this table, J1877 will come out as 50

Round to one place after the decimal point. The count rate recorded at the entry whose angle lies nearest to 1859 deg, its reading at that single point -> 291.4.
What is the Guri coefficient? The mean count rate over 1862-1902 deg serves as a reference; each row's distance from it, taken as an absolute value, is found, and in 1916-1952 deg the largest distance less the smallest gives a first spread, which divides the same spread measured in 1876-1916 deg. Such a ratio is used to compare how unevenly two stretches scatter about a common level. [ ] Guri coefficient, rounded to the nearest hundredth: 0.33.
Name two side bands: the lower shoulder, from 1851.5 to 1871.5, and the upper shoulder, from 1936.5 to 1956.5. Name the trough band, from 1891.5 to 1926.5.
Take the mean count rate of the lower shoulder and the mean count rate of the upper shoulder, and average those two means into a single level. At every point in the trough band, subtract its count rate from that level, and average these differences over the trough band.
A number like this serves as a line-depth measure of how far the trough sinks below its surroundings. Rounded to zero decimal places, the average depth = -129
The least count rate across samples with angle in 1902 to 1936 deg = 255.6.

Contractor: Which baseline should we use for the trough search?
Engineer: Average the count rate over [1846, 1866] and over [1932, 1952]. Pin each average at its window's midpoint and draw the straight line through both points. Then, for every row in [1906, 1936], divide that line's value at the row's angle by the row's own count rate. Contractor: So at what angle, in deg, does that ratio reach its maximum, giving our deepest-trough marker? 1934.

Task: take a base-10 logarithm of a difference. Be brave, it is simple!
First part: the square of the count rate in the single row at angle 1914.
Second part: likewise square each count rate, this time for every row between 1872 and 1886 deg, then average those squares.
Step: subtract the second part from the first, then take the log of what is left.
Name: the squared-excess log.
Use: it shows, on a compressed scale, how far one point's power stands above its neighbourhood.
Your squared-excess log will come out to 4.7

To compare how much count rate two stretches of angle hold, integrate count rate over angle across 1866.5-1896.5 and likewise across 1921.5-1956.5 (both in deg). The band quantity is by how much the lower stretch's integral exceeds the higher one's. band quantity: 2131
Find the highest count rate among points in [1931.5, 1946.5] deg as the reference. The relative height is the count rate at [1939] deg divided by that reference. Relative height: 0.7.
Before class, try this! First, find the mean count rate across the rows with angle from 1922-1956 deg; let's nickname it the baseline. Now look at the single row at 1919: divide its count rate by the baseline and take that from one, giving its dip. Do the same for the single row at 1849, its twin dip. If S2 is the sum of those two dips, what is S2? -1.41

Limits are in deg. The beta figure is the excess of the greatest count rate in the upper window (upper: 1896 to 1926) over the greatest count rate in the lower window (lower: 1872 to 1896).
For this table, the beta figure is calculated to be 57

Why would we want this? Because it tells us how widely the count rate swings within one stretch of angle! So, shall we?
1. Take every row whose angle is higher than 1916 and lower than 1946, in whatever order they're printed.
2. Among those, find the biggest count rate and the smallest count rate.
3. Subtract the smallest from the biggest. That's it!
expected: 241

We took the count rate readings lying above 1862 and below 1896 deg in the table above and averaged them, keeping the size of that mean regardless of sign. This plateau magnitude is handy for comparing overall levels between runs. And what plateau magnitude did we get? 314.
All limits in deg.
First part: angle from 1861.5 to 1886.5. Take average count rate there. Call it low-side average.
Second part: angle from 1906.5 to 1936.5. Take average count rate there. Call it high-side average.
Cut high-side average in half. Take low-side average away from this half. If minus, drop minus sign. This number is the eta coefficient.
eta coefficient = 140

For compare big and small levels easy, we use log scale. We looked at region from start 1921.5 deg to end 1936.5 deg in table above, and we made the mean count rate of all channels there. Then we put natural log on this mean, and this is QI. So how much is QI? 5.72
